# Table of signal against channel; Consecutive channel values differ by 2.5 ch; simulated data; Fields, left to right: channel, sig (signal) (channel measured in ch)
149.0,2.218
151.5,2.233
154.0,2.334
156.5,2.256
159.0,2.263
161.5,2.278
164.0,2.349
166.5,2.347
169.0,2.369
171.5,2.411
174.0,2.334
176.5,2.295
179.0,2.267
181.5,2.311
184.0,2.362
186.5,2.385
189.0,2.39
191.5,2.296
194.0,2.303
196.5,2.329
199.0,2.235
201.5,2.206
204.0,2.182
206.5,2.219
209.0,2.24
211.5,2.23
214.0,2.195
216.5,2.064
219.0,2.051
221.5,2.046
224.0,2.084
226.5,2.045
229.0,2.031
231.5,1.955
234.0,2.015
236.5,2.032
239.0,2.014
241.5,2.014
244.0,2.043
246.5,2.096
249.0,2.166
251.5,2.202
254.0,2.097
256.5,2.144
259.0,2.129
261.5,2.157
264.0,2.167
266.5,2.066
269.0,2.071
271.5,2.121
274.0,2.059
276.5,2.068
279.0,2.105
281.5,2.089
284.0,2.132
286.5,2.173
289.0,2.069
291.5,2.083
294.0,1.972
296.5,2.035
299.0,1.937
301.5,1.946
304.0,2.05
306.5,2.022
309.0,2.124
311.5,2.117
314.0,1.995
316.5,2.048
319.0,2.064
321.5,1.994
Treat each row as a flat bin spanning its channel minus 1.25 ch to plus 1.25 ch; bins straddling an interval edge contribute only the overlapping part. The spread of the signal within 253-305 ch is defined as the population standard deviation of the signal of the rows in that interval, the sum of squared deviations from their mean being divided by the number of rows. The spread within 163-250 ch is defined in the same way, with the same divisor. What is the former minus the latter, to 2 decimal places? -0.07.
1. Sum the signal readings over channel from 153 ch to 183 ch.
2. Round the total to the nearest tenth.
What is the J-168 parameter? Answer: 27.8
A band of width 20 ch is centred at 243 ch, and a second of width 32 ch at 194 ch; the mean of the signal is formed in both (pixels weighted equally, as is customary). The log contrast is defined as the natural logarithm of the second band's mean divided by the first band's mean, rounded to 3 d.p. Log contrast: 0.098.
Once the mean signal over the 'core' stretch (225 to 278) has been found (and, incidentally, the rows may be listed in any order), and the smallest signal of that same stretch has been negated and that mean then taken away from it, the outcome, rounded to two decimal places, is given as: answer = -4.04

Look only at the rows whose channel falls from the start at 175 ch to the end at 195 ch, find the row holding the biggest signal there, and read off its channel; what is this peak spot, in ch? 189.0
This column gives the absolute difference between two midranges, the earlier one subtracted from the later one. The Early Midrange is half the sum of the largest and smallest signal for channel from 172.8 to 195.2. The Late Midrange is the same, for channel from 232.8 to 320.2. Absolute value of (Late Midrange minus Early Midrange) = 0.26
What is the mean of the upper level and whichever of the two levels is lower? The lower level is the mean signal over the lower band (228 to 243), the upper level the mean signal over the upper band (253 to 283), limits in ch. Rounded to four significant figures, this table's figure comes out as 2.058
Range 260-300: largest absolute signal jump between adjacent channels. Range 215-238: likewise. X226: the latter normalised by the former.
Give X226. 0.68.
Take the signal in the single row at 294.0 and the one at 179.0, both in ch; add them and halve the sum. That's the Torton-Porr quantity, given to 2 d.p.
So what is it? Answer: 2.12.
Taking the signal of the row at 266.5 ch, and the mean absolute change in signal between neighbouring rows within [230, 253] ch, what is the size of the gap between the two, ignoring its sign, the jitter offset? 2.03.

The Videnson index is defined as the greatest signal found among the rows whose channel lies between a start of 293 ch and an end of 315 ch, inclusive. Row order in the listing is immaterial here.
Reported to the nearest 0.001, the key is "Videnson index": 2.124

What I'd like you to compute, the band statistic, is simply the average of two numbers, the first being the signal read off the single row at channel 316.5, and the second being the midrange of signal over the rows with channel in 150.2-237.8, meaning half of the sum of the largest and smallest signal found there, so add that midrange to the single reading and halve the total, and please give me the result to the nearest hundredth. 2.12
